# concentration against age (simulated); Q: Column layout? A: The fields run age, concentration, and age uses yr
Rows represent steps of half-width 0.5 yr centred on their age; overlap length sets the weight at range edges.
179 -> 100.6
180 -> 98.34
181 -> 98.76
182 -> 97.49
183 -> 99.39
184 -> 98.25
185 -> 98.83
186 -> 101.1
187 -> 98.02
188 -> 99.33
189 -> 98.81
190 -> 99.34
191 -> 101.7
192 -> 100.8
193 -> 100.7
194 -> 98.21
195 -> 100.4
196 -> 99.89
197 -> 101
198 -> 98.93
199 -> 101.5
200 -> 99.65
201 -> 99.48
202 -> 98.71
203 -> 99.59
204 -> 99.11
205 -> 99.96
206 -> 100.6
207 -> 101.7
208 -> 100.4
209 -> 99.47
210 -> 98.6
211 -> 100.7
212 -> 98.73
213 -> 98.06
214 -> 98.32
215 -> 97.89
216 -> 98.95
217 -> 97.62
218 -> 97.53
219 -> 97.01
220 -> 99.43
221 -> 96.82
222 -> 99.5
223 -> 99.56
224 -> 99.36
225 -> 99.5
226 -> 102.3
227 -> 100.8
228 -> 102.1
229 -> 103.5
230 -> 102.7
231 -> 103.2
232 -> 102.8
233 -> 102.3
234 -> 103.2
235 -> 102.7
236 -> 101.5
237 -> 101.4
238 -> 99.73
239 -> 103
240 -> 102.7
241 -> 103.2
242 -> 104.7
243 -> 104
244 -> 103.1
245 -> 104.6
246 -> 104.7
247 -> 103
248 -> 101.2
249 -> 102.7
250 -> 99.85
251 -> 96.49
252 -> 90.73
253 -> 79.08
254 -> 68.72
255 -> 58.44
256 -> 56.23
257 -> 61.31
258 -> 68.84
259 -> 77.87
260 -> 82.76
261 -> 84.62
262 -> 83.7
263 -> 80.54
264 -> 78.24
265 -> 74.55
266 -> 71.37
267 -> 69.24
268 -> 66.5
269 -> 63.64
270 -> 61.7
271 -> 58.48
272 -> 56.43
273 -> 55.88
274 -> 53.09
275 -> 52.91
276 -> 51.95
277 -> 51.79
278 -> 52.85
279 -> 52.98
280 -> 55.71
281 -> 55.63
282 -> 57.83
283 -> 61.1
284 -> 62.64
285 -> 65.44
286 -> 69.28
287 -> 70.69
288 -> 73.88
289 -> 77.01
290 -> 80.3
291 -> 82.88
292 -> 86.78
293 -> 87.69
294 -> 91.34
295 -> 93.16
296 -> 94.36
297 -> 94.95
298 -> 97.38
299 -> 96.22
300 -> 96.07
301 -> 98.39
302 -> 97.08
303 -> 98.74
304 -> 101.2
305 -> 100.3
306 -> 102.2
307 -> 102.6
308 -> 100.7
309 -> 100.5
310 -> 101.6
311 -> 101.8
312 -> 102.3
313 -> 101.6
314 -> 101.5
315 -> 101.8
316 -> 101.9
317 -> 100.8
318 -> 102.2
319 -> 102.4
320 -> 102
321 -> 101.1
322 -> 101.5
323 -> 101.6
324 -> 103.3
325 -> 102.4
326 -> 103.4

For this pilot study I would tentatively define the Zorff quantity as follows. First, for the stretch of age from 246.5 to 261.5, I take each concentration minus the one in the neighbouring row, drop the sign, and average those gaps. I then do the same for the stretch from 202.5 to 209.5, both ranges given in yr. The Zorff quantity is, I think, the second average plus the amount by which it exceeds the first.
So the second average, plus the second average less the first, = -3.8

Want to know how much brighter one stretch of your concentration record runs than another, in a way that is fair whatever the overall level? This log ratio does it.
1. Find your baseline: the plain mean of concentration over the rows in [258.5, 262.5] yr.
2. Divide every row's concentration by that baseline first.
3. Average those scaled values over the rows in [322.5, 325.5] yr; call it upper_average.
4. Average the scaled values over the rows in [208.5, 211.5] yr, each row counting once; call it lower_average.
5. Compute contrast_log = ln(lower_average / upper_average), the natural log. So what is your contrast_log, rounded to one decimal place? 0.0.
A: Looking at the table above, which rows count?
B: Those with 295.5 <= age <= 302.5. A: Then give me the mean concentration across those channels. 96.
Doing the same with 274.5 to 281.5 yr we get 53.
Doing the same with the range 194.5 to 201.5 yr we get 100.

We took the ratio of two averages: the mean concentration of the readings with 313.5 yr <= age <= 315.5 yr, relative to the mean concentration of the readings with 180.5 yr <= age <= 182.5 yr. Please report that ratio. 1.04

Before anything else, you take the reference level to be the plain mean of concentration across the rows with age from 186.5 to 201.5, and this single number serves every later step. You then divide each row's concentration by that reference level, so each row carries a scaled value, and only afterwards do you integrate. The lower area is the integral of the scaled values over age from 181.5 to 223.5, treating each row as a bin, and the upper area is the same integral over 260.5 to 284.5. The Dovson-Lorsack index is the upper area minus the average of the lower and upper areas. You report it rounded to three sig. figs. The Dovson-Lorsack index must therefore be -13.3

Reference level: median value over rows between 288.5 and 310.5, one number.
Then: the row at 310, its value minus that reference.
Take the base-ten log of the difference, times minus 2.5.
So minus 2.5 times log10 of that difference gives -1.7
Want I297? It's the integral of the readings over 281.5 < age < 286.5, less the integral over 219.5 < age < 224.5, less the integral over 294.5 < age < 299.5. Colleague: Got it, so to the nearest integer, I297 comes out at -654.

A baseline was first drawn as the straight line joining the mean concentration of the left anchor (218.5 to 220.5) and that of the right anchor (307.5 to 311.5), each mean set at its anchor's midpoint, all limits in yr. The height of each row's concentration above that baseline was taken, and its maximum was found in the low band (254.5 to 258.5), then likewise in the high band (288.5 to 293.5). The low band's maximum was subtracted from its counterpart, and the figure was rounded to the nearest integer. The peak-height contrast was 18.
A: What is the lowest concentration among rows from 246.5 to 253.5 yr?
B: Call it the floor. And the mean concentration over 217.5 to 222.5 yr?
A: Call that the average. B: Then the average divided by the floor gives 1.24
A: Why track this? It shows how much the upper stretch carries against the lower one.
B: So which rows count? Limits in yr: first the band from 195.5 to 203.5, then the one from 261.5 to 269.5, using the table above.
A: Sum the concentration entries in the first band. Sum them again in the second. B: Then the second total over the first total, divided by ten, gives 0.074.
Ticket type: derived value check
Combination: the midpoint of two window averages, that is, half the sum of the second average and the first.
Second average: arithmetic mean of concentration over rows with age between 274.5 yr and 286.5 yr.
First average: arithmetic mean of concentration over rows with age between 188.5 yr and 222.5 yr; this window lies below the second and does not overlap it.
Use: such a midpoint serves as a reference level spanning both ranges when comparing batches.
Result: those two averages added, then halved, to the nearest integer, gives 78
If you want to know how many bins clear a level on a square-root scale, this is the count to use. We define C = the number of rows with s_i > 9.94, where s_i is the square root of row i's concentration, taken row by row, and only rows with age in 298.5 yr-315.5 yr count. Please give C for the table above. 12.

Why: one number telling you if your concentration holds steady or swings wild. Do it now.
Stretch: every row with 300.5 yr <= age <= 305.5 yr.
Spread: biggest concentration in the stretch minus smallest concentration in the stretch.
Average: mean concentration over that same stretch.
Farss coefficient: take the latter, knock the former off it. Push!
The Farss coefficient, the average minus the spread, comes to 95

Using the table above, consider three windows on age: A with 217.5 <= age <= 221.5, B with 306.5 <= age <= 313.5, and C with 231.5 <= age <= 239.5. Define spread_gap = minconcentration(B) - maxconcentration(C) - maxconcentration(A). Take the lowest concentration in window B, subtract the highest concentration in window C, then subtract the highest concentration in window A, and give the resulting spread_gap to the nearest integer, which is -102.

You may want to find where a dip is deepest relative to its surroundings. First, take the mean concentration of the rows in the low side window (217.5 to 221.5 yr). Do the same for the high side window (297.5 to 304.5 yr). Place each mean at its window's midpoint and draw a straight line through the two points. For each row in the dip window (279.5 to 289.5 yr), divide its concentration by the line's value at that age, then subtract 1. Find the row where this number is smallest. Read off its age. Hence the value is 281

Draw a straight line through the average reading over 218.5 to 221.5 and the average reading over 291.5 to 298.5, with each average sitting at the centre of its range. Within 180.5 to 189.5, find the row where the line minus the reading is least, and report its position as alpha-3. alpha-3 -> 186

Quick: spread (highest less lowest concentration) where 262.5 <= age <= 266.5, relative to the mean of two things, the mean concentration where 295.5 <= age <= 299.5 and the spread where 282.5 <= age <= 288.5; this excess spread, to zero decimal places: -45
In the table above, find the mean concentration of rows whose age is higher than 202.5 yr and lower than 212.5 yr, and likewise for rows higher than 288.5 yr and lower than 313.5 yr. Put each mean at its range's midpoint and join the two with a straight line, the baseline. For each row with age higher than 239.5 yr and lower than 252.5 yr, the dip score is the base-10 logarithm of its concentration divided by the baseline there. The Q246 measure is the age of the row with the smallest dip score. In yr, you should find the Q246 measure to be 252 yr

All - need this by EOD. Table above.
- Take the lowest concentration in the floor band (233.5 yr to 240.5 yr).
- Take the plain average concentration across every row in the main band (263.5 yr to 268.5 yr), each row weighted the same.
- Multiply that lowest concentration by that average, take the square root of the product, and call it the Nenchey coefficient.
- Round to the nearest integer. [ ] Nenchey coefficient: 85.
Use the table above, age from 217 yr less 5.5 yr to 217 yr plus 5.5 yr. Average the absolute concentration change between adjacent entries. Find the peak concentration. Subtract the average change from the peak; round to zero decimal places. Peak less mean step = 98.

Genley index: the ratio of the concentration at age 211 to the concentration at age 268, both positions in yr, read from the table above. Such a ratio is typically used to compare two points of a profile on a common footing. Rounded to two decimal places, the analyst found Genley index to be 1.51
